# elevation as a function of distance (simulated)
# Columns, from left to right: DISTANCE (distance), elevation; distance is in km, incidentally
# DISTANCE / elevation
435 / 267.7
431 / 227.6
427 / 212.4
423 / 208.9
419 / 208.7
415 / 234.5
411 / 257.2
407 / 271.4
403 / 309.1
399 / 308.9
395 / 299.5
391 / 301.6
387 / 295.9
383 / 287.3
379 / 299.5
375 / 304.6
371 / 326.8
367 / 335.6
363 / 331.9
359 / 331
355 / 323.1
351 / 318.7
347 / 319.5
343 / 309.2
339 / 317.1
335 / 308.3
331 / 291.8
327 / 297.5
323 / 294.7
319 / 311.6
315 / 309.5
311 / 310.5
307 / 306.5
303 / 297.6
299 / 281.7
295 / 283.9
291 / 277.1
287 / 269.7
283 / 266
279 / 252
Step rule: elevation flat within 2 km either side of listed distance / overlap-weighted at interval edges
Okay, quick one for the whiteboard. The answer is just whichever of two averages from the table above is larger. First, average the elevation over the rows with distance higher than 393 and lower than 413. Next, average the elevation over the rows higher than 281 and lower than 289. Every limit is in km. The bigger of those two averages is 289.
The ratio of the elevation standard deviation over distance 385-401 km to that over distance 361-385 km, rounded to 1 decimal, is 0.3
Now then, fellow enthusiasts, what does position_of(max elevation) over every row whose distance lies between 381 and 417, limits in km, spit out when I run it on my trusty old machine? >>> 403 km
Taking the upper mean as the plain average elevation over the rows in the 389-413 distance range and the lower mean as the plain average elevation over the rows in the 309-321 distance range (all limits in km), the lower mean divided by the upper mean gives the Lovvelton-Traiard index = 1.07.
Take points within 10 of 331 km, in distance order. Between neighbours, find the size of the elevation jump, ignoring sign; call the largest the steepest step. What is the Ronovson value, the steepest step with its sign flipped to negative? -16.5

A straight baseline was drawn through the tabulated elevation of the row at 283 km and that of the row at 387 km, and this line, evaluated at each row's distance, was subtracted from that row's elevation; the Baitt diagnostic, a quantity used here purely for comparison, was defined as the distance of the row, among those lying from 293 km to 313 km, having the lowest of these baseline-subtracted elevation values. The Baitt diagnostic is 299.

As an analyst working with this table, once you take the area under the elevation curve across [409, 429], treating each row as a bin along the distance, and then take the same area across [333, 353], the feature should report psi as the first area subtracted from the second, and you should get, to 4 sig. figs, 1804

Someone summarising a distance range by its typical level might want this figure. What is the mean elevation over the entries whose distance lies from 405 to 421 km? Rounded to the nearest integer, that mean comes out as 243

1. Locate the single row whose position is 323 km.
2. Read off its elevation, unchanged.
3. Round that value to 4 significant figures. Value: 294.7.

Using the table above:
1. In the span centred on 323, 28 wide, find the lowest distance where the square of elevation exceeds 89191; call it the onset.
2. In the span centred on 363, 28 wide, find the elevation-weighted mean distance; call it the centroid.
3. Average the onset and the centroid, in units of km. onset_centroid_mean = 337.0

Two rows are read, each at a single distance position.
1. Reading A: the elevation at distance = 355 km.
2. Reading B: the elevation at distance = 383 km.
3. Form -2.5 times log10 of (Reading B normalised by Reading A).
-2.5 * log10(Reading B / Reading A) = 0.13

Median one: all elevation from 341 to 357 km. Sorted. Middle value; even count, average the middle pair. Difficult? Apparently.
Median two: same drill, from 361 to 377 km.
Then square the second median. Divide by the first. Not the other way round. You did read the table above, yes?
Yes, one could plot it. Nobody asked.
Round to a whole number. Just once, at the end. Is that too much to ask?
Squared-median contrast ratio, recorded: 340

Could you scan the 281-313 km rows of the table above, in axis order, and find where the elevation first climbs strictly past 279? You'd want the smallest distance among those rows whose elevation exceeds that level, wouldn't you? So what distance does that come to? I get 295 km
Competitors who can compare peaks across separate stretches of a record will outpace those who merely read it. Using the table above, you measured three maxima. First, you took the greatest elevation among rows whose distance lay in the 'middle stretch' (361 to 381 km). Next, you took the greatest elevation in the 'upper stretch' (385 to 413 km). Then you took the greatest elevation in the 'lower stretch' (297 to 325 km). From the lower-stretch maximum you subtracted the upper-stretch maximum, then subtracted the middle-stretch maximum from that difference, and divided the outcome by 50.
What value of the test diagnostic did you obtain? -6.7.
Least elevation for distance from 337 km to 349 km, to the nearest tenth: 309.2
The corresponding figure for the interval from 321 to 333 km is 291.8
